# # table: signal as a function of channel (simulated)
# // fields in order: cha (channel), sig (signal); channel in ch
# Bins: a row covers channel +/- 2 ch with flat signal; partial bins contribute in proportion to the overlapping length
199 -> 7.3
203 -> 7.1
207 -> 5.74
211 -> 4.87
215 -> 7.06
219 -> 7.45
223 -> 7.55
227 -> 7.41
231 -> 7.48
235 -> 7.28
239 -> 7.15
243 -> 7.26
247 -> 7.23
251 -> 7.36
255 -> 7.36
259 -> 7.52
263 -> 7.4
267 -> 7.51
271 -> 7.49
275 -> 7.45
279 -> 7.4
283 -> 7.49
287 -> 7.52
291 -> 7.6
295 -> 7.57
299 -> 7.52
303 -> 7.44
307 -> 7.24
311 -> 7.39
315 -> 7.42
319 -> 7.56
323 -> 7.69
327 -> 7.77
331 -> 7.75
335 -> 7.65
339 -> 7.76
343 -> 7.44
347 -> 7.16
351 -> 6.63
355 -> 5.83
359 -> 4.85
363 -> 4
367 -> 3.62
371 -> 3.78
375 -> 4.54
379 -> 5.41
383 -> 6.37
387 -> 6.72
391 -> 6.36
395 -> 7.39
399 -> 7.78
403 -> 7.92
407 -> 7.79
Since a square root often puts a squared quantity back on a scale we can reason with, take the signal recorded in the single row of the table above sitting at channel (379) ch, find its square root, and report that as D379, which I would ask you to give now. 2.33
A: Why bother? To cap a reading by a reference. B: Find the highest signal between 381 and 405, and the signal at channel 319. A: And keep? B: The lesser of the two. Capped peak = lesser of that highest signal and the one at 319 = 7.56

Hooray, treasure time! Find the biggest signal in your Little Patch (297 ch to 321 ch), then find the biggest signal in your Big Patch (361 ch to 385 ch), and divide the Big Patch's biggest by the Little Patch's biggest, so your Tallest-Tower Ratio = 0.84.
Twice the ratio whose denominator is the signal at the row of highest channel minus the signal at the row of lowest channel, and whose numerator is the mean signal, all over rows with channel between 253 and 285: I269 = 115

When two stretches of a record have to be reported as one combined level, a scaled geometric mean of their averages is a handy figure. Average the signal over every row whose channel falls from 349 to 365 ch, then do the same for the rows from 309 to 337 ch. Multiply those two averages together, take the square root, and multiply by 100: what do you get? 636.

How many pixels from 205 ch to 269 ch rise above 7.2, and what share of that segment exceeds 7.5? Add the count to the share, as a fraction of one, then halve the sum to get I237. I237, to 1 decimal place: 6.1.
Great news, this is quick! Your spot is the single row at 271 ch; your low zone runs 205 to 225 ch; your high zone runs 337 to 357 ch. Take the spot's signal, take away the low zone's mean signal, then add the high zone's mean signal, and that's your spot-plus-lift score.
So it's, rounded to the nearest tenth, 7.9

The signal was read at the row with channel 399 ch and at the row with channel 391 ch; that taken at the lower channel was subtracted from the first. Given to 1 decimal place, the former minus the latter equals 1.4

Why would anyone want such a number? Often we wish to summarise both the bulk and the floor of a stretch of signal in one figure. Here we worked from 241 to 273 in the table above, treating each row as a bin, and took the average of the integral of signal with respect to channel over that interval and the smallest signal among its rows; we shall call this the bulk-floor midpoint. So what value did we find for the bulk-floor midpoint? 122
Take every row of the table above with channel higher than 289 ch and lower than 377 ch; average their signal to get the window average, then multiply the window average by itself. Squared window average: 44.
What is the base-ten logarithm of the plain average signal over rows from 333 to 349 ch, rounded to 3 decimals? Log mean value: 0.875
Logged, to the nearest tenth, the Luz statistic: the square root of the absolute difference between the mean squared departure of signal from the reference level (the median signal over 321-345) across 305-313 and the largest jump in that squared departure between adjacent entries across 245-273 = 0.2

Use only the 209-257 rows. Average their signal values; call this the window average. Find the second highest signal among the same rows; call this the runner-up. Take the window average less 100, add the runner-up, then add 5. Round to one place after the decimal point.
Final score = -80.4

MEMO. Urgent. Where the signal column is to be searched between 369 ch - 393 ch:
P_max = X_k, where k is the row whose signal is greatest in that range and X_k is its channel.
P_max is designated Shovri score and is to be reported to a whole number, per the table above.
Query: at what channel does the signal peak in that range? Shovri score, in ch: 387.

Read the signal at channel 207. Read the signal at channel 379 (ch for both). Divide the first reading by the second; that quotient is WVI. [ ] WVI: 1.1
